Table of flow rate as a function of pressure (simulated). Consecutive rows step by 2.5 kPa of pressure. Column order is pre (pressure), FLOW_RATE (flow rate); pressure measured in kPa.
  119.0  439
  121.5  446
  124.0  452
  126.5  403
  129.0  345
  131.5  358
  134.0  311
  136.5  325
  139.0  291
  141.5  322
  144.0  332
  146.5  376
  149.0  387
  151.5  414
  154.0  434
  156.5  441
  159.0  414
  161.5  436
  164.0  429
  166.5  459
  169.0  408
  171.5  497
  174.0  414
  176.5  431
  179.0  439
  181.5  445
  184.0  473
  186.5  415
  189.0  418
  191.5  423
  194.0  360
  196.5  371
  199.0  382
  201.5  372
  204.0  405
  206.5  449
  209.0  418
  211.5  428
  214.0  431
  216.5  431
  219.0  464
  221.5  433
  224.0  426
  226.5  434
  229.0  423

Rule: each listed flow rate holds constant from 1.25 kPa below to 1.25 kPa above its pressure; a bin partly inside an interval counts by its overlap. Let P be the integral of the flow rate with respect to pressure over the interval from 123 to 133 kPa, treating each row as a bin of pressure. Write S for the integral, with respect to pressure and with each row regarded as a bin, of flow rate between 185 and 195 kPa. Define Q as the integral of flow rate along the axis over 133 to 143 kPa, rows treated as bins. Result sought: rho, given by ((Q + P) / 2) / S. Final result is 0.9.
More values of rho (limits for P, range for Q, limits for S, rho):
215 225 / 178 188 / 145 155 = 1.1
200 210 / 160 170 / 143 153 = 1.1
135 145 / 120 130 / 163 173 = 0.8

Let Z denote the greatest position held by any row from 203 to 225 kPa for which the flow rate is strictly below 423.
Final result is 209.0 kPa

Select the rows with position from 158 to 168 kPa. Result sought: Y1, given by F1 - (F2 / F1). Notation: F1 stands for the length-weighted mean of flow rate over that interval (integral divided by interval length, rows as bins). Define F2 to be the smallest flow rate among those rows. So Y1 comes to 433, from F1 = 434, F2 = 414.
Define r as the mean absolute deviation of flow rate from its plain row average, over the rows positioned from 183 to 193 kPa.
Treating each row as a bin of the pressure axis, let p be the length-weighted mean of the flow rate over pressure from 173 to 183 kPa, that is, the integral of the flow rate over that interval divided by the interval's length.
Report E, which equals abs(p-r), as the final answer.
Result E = 413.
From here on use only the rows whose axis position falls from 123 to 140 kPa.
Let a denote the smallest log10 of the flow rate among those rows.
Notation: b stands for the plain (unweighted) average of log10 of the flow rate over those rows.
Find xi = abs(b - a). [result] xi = 0.082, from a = 2.46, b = 2.55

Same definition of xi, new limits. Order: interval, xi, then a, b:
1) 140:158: 0.077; 2.51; 2.58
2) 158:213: 0.068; 2.56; 2.62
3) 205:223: 0.018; 2.62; 2.64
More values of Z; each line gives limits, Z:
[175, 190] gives 189.0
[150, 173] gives 169.0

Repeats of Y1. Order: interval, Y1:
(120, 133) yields 399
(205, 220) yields 435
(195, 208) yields 395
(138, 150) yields 341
